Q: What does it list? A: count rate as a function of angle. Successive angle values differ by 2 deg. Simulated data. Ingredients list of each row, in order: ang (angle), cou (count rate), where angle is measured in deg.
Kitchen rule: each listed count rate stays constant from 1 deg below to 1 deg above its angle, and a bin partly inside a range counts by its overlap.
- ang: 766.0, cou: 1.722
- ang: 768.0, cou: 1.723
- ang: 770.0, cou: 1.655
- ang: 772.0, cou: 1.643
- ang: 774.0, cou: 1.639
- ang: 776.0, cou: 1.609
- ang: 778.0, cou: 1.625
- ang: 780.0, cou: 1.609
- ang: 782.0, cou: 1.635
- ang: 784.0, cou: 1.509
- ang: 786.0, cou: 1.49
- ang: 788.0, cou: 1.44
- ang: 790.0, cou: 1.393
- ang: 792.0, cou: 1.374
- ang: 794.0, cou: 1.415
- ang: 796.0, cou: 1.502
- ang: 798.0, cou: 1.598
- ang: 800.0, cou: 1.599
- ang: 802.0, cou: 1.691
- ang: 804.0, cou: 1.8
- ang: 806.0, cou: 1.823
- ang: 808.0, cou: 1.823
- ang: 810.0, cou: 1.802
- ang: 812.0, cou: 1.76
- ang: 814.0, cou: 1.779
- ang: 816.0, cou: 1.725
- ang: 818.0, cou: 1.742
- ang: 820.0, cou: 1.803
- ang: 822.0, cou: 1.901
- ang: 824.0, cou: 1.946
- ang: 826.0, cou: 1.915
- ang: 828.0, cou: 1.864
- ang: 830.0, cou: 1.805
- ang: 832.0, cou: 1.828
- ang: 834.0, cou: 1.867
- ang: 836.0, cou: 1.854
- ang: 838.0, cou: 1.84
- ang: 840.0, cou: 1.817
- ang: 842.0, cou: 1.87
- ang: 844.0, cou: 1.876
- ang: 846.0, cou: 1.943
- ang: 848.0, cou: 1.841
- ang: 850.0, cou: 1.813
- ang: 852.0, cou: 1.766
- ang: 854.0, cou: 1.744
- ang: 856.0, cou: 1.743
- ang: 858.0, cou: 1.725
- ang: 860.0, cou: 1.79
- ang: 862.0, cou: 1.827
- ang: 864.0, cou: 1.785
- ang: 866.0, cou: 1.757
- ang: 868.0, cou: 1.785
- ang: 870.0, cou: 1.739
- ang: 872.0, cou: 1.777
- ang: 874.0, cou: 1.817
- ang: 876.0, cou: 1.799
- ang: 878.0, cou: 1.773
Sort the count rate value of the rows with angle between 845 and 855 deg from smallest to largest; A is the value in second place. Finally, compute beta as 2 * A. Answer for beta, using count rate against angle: 3.53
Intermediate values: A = 1.766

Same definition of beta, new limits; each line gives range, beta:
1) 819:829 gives 3.73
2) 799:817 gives 3.38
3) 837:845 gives 3.68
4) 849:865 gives 3.49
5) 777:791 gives 2.88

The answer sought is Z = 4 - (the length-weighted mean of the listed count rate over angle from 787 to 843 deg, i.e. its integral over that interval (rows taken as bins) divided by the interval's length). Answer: 2.27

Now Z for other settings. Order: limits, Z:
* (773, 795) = 2.48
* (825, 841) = 2.15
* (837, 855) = 2.17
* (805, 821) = 2.22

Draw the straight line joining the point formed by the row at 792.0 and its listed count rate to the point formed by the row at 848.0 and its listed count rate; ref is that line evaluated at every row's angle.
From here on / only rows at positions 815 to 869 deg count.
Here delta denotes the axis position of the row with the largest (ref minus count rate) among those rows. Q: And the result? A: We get 866.0 deg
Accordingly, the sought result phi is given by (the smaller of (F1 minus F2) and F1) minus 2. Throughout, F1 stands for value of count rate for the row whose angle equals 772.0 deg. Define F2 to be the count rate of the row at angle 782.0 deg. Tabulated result -1.99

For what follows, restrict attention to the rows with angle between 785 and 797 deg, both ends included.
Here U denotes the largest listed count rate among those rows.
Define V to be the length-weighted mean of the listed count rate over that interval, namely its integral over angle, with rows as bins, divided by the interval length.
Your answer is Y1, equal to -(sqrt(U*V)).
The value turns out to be -1.47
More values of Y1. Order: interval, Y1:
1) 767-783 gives -1.68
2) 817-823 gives -1.86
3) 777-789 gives -1.59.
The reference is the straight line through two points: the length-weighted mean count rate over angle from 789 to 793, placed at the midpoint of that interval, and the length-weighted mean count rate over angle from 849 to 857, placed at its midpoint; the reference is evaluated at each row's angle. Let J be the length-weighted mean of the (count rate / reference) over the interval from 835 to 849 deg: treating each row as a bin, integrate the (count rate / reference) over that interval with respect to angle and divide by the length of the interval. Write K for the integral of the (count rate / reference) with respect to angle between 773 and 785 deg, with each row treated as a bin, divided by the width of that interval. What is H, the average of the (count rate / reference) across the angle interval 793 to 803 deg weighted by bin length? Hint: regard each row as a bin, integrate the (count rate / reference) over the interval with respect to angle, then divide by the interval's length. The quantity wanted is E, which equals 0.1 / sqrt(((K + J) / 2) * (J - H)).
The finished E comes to 1.58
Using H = 1.09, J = 1.10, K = 1.23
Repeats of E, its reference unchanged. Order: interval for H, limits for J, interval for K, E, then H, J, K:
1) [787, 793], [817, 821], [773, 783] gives 0.26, 1.02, 1.14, 1.25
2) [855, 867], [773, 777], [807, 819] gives 0.17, 0.98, 1.26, 1.17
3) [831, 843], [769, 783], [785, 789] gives 0.23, 1.11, 1.26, 1.08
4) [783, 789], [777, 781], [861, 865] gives 0.25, 1.09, 1.24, 0.99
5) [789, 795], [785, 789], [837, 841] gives 0.35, 1.00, 1.08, 1.09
